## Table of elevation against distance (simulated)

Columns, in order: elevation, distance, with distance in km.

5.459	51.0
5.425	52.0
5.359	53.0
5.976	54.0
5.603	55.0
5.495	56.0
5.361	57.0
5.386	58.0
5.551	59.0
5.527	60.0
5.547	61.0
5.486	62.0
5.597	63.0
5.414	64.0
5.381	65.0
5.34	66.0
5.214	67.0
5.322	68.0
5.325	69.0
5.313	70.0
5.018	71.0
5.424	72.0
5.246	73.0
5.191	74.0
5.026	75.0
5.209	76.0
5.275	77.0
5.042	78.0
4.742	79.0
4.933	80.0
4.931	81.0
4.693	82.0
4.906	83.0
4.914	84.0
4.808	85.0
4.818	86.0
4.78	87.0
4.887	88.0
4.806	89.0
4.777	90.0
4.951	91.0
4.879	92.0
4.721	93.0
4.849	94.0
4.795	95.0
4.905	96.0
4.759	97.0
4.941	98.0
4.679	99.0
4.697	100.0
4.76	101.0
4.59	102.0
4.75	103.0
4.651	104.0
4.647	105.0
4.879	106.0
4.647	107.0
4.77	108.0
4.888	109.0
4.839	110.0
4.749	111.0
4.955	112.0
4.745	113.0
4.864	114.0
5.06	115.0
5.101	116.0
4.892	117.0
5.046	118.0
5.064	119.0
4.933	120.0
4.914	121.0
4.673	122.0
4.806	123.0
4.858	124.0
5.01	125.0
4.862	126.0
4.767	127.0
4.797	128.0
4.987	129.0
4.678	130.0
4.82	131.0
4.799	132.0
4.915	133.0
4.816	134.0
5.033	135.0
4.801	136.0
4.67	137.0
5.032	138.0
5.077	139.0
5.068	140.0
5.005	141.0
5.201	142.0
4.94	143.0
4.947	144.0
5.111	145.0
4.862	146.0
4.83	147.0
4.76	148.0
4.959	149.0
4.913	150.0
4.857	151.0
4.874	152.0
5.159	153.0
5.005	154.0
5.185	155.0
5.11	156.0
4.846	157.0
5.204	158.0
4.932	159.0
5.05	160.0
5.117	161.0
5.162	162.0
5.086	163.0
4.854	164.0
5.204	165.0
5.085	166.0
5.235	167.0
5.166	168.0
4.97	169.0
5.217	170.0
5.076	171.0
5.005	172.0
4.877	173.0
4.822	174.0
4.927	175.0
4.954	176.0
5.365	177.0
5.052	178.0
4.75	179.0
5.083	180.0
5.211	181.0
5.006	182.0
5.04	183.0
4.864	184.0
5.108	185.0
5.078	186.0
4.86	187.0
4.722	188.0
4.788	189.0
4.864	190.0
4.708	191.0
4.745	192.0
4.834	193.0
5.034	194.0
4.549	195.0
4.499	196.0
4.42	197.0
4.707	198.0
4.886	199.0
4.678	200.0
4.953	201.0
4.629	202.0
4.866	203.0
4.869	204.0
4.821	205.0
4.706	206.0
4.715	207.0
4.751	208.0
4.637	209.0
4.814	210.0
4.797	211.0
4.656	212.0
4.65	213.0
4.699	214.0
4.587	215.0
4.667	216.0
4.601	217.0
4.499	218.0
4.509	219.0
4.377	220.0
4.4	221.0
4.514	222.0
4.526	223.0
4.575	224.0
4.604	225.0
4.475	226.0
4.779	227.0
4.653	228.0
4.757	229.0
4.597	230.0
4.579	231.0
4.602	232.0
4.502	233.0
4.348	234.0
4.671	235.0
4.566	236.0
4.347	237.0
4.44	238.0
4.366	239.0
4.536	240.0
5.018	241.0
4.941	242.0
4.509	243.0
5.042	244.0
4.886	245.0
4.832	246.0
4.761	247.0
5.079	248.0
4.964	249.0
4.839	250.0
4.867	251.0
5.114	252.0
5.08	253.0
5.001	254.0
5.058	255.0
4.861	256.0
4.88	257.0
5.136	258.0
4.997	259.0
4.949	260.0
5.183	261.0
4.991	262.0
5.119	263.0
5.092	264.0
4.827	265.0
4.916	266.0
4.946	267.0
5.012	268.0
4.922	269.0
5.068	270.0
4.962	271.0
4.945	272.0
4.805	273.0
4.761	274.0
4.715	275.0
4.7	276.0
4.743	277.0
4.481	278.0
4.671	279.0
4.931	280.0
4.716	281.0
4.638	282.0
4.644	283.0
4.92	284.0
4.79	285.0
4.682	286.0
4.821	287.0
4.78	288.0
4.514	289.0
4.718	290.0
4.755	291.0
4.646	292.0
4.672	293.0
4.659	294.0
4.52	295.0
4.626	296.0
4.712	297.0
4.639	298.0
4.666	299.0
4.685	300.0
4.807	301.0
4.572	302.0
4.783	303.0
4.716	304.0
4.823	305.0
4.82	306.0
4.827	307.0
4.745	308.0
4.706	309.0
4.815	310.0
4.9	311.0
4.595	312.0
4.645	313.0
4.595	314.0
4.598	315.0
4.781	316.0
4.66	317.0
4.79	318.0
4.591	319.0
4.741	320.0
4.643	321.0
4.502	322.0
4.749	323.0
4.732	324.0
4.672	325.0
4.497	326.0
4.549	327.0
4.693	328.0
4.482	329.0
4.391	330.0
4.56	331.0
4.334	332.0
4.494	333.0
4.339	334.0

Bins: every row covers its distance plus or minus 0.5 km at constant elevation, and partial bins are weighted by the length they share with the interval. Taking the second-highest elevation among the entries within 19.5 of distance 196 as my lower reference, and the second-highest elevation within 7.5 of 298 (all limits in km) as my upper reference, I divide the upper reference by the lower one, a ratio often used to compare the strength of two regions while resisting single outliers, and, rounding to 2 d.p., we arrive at 0.92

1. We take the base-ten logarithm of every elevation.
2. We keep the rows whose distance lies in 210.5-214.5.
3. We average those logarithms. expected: 0.672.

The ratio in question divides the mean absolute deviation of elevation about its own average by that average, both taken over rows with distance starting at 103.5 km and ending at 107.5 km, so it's 0.018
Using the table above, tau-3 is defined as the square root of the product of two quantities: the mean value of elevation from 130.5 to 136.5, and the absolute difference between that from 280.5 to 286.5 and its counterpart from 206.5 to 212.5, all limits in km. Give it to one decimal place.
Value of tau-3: 0.1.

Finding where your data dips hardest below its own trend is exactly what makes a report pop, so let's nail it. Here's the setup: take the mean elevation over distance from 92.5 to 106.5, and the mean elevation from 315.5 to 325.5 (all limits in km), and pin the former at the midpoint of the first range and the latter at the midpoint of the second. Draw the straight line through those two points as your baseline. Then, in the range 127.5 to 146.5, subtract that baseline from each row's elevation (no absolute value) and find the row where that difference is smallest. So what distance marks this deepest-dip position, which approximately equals 137.0 km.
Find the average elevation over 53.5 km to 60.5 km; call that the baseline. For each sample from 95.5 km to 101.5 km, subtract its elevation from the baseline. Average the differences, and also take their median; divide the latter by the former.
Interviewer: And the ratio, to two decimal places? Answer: 1.04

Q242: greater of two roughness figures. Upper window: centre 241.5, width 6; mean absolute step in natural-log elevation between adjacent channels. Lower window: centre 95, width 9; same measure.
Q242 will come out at 0.072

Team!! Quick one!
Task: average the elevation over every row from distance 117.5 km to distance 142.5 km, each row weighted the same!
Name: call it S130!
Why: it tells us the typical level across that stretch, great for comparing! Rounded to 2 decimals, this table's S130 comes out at 4.91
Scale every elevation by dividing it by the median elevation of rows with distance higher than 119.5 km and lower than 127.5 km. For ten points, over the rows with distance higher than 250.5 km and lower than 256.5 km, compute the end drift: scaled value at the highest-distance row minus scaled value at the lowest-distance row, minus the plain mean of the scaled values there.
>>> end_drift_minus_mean -1.029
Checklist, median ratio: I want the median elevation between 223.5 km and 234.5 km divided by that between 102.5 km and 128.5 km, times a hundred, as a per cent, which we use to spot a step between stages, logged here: 95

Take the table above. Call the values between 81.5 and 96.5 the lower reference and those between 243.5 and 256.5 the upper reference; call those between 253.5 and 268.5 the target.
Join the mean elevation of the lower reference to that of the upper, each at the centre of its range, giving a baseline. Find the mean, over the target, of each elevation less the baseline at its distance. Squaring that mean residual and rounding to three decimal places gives 0.001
